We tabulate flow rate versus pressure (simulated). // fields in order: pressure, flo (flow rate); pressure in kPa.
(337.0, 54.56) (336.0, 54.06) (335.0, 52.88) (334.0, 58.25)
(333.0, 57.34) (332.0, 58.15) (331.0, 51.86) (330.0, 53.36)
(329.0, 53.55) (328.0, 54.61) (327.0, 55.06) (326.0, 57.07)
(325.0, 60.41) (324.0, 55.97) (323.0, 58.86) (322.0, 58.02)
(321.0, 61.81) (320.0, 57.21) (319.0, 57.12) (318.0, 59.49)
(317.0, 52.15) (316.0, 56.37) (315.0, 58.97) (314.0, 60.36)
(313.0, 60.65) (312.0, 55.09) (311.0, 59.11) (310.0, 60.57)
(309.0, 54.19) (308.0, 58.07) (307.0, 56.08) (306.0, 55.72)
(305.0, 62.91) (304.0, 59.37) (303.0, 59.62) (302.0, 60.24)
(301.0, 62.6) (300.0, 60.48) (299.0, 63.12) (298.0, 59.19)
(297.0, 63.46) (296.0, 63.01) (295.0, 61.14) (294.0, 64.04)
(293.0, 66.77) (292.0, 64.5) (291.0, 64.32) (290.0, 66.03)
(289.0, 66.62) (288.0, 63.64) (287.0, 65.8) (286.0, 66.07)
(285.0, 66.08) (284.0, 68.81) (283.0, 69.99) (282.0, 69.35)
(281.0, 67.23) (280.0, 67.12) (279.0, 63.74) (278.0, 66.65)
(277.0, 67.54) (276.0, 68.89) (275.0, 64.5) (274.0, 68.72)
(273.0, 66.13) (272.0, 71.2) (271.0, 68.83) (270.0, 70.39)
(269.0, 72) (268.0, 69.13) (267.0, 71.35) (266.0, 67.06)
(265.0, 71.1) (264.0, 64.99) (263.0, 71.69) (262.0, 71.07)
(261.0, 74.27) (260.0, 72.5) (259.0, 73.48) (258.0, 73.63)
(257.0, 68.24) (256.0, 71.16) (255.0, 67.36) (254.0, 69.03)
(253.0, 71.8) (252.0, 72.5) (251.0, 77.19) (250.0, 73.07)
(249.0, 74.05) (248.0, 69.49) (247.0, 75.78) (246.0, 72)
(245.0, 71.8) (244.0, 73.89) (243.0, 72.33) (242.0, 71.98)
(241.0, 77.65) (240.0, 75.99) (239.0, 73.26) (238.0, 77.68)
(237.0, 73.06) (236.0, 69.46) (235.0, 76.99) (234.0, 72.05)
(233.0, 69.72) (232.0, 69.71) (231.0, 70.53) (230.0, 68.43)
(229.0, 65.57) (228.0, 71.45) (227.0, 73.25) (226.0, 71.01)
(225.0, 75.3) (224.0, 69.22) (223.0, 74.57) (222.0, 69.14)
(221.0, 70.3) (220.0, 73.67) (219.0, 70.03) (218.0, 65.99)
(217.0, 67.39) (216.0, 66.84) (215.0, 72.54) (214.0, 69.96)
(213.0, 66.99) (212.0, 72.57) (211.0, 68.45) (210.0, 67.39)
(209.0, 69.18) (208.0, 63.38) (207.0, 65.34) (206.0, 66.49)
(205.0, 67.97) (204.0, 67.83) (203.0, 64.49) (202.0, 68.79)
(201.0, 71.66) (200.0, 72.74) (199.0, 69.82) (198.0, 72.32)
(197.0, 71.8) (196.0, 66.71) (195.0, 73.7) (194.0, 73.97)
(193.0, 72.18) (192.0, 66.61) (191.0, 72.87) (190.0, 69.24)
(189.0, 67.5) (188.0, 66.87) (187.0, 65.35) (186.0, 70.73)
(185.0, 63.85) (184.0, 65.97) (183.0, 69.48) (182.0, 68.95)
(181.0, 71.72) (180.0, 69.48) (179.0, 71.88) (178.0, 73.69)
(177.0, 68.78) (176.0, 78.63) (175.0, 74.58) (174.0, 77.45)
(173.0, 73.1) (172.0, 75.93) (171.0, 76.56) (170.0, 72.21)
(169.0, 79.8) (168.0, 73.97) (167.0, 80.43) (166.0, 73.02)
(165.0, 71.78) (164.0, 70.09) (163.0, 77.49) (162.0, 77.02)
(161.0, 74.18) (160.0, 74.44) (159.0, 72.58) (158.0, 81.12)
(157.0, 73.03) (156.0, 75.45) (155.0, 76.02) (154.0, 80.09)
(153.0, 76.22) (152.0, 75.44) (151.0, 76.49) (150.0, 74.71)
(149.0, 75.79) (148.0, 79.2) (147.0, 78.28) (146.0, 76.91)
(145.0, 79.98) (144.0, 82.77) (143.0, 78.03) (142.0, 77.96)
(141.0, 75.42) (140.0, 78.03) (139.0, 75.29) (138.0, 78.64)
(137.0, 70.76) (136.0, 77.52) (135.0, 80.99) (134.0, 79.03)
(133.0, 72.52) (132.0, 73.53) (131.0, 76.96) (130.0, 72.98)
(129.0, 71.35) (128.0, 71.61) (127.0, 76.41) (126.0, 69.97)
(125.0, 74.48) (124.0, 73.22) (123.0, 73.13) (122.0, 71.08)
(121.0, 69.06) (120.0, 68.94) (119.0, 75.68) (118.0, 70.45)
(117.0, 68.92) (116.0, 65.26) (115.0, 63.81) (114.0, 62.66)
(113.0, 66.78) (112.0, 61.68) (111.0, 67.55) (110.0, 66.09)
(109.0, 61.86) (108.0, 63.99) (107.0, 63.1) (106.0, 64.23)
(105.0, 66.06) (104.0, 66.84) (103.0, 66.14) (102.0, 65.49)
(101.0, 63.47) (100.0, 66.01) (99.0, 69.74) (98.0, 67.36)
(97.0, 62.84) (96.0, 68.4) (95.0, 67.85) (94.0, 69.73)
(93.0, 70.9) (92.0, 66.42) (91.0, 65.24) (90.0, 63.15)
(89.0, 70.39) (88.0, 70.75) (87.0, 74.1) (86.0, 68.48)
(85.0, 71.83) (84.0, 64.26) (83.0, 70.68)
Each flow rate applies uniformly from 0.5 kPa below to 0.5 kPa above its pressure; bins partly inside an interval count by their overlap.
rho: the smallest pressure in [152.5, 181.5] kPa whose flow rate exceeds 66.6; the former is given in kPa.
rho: 153.0 kPa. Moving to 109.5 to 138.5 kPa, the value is 111.0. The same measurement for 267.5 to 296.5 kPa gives 268.0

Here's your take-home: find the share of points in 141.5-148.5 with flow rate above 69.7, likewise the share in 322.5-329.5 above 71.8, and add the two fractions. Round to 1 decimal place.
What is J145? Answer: 1.0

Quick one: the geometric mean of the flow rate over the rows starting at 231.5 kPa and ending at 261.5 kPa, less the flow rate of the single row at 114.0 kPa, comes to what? 10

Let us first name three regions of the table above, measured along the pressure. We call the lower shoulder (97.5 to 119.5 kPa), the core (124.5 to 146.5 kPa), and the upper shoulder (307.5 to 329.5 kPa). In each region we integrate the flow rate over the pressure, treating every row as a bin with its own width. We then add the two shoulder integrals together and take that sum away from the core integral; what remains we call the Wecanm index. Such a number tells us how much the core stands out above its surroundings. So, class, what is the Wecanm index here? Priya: -1047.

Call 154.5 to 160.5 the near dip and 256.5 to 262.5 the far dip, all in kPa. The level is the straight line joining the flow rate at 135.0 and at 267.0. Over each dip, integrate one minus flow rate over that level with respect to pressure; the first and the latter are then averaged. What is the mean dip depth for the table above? 0.14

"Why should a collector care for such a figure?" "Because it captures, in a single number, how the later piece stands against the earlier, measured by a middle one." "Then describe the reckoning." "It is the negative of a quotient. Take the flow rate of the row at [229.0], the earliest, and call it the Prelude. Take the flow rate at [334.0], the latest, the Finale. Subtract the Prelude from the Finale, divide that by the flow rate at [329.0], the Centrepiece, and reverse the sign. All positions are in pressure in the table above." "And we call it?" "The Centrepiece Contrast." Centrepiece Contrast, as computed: 0.14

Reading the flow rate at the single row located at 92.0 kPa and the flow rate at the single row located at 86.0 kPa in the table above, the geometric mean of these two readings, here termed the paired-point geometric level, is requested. 67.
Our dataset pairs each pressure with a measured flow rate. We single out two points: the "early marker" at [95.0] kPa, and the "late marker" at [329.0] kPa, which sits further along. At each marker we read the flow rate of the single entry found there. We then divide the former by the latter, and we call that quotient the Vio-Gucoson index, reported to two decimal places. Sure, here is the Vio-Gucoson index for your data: 1.27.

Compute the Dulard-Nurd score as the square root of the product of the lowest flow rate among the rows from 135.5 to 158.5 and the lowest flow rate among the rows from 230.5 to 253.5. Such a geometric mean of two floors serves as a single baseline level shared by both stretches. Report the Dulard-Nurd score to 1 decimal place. 70.1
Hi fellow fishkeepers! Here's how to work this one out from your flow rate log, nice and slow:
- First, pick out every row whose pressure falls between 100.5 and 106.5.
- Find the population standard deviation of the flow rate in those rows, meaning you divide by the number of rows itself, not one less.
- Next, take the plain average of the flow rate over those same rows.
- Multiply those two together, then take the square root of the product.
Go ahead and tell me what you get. 8.7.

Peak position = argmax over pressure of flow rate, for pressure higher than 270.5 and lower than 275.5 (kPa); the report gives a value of 272.0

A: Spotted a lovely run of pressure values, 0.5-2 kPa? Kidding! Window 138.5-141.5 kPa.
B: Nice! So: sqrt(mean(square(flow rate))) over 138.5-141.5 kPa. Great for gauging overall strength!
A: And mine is 76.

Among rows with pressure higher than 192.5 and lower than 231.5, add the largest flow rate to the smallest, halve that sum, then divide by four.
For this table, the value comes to 17.3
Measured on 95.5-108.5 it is 16.6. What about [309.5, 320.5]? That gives 14.1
